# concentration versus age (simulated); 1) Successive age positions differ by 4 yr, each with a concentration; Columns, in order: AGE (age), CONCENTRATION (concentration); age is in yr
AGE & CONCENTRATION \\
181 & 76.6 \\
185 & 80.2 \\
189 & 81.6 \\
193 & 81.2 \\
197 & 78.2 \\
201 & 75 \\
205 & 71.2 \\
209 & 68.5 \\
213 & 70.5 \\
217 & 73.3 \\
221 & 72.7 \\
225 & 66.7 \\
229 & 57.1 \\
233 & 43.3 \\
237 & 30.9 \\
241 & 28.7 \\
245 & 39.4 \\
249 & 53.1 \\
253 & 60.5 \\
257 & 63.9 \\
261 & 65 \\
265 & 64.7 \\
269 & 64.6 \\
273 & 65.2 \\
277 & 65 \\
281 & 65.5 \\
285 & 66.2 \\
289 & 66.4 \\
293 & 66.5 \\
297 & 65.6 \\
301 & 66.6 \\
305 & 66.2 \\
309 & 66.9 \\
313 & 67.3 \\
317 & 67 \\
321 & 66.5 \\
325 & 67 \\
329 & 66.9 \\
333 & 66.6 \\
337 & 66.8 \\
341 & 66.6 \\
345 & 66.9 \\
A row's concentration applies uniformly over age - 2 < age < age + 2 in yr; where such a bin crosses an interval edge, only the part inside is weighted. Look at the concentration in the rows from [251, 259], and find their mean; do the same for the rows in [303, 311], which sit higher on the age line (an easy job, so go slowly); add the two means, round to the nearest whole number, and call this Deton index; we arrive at 129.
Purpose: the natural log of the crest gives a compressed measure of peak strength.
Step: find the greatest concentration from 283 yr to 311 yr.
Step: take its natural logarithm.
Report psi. 4.20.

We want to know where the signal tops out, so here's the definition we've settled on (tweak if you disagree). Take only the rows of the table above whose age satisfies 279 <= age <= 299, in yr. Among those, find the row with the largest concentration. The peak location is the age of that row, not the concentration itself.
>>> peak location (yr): 293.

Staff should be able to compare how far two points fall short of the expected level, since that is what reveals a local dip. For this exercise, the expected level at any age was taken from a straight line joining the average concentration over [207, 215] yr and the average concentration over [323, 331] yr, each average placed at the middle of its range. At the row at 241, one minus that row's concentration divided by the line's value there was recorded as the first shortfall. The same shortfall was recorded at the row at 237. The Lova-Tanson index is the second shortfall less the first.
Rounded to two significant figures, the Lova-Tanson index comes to -0.031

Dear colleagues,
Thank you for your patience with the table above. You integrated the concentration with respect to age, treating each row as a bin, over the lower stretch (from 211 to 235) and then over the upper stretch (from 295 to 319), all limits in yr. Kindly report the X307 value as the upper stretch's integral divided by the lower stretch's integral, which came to 1.04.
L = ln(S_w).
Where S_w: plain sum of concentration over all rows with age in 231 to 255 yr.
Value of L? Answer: 5.54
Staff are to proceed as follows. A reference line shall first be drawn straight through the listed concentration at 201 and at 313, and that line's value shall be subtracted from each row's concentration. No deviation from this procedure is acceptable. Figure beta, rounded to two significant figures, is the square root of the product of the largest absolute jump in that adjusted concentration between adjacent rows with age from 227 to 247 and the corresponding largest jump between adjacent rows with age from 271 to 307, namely 4.2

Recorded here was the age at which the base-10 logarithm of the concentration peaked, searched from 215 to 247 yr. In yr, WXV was 217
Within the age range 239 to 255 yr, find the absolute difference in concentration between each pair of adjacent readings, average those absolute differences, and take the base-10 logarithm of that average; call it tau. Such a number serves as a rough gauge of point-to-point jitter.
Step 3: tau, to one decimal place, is 1.0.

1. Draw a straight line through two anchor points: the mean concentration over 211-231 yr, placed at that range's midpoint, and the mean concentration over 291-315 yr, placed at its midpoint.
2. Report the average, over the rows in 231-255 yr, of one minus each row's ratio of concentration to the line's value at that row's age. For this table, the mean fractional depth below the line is 0.37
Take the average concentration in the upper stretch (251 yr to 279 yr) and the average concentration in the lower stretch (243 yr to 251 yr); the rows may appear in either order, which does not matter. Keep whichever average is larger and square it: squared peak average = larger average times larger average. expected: 4112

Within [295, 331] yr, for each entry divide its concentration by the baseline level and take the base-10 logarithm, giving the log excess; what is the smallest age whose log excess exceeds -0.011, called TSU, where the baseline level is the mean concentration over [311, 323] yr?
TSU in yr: 297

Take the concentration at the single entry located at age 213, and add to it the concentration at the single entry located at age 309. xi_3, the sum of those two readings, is 137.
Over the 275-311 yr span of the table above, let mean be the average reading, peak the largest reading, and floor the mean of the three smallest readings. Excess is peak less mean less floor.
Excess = -65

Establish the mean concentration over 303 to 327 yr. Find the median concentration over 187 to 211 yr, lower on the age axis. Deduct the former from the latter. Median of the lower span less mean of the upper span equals 10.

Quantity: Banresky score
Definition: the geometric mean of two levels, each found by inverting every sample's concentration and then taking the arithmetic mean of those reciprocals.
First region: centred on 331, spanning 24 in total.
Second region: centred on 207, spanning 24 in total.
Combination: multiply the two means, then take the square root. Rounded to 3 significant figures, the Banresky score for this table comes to 0.0144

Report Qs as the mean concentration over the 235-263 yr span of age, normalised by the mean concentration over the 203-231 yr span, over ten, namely 0.071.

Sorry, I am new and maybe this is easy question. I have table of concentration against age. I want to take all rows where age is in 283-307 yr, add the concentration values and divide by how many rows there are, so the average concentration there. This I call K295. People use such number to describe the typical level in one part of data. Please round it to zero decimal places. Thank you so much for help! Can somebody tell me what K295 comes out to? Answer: 66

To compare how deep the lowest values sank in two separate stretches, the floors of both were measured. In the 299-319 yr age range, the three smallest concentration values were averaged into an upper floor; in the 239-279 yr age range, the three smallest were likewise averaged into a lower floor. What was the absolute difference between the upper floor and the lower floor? 26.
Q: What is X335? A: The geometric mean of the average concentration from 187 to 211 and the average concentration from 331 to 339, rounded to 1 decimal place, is 71.2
